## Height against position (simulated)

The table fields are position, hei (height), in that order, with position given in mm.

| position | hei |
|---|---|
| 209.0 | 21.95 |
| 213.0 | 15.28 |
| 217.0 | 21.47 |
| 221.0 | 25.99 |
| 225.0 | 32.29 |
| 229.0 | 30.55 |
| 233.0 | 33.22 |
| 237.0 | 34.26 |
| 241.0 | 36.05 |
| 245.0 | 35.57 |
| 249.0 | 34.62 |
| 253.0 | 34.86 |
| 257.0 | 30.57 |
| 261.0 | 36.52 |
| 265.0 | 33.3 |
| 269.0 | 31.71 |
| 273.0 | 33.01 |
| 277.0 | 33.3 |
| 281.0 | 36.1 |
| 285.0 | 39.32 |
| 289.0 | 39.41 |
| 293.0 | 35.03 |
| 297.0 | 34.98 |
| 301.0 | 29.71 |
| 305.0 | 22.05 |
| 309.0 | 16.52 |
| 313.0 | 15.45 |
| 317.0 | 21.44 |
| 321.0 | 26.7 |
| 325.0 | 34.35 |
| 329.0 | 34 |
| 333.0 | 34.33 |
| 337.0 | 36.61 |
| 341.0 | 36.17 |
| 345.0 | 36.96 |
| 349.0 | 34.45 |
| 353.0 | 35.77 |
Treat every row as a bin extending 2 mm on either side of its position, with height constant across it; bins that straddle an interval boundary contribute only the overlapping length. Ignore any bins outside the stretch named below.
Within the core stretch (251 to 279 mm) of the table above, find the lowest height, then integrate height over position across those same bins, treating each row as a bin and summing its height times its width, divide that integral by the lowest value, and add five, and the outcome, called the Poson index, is 35.5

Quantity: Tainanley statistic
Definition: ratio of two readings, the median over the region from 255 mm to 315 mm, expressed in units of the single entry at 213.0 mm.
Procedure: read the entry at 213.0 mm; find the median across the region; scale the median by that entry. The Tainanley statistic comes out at 2.2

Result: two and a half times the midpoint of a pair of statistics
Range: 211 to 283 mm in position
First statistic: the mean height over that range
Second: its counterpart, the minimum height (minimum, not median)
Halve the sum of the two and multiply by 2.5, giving 59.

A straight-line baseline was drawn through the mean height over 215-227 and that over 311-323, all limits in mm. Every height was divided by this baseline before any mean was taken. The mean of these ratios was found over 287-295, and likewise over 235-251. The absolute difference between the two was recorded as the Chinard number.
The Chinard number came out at 0.26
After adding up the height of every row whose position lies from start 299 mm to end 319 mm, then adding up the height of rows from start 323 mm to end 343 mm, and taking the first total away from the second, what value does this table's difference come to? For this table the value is 70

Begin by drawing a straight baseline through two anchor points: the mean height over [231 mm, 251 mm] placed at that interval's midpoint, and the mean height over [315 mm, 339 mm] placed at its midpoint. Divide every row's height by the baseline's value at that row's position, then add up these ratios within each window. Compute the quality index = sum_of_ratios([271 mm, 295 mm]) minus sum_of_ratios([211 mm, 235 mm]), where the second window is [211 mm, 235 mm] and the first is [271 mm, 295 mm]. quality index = 2.1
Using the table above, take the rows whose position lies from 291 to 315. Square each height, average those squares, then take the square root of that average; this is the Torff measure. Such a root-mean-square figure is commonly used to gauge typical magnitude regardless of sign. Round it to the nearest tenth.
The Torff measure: 26.9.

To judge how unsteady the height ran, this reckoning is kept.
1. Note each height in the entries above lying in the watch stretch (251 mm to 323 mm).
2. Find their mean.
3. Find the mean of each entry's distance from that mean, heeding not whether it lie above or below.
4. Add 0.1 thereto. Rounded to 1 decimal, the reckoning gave 5.8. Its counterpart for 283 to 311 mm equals 7.2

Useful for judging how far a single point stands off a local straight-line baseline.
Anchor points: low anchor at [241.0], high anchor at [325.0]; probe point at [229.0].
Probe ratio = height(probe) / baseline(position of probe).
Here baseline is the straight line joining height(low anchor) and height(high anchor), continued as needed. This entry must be 0.84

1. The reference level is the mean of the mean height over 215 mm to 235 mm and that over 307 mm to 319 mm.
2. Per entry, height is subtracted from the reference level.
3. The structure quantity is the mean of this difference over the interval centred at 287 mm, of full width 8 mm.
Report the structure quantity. -16.1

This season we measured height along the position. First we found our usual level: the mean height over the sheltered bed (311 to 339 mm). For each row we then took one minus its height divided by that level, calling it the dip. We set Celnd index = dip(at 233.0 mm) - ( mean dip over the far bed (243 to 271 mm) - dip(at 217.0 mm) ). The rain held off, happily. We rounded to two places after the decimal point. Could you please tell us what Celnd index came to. 0.28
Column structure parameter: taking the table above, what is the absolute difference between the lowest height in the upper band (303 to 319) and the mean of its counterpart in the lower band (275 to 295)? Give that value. 21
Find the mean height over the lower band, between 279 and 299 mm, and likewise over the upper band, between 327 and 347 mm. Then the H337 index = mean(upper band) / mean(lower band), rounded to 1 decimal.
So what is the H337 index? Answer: 1.0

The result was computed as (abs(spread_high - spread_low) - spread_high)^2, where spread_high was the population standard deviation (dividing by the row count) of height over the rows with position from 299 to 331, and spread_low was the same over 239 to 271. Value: 3.9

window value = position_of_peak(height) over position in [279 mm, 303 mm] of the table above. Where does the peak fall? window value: 289.0 mm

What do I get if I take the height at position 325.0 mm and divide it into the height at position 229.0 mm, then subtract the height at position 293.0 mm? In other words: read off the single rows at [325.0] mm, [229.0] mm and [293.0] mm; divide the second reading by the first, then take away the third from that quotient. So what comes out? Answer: -34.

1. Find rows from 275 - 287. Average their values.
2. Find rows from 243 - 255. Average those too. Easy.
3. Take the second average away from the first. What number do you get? 1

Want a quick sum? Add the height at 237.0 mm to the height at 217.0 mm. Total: 56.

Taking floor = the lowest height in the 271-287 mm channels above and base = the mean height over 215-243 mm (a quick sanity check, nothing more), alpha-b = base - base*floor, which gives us -978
